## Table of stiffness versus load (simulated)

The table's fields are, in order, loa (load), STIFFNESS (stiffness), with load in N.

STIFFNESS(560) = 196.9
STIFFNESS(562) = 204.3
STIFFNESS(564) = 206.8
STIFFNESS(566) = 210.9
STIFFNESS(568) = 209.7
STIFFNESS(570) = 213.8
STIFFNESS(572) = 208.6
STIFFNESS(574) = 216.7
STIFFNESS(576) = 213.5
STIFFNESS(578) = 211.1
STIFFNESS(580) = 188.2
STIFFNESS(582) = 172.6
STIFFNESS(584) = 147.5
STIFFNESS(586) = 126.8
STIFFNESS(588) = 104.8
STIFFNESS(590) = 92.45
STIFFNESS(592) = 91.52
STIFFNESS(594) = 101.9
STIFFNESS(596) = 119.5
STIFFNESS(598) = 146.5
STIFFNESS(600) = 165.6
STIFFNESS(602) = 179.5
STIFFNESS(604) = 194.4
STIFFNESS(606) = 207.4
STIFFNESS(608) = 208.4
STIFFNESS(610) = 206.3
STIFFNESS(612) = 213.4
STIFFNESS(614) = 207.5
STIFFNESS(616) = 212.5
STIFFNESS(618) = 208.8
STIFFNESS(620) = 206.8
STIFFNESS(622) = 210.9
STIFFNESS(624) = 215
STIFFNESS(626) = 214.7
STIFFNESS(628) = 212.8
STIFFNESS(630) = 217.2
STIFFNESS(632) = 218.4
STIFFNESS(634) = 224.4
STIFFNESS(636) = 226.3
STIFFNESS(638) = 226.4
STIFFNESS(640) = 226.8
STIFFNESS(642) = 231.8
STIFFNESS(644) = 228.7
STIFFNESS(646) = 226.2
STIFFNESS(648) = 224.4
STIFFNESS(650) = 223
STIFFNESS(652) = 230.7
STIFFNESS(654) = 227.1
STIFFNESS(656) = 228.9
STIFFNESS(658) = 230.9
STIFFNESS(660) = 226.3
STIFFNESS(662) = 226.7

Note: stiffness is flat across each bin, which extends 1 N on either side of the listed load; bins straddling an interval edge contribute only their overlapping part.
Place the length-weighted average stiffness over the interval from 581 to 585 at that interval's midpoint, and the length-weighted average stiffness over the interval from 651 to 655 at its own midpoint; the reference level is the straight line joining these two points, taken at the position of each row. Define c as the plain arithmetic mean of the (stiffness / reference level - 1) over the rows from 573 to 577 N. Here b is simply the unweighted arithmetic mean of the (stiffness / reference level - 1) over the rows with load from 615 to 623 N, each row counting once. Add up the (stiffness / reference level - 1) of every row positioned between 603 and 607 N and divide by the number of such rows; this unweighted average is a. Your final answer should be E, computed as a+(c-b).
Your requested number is 0.4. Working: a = 0.11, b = 0.073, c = 0.414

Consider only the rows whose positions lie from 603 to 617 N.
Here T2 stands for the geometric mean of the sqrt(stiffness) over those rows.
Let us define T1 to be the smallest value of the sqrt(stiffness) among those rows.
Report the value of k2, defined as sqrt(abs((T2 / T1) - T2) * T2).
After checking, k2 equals 13.9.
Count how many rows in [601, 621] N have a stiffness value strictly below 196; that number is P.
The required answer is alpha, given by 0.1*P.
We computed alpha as 0.2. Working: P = 2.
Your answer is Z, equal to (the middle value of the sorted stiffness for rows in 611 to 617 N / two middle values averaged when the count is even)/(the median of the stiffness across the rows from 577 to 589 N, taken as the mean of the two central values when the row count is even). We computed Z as 1.33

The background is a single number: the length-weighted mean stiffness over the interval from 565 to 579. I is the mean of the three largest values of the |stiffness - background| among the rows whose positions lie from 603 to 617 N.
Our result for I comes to 9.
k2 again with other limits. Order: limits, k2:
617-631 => 14.1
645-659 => 14.6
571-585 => 13.3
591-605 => 11.1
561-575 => 14.0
